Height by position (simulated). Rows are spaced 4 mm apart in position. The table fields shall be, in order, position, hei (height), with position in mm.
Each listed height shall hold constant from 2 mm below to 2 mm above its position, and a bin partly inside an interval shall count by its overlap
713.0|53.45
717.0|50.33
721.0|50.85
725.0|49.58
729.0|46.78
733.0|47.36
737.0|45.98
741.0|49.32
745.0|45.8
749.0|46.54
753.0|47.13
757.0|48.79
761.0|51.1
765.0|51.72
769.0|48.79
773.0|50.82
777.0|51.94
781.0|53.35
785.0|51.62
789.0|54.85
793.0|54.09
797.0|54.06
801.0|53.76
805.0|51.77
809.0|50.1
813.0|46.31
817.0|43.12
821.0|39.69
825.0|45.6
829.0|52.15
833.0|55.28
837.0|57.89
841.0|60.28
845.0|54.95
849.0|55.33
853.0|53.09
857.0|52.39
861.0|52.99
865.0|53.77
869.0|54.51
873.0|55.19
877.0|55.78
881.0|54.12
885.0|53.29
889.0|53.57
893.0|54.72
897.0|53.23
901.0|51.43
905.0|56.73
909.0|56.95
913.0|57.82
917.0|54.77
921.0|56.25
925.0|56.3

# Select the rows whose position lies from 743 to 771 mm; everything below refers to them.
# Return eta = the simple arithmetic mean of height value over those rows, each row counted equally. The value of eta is 49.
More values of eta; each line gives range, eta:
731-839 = 50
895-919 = 55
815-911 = 53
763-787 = 51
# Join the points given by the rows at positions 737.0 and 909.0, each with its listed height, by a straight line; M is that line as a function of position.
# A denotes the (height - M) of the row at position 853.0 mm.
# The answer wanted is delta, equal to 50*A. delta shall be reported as -14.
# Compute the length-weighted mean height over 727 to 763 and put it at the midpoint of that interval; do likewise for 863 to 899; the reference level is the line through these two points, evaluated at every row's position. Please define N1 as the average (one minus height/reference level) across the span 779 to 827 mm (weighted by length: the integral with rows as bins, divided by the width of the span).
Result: 0.011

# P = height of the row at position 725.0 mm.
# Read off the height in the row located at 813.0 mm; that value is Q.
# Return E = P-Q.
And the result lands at 3.3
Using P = 49.58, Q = 46.31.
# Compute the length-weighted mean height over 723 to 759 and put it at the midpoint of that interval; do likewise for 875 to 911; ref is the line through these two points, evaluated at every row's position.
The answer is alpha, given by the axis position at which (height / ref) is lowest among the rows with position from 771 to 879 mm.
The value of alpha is 821.0 mm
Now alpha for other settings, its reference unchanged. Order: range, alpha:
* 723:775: 745.0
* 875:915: 901.0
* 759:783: 769.0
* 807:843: 821.0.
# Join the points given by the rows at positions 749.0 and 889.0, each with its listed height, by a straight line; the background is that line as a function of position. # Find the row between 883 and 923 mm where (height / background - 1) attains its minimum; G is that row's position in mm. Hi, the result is 901.0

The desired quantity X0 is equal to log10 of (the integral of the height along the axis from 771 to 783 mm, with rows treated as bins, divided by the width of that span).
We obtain 1.72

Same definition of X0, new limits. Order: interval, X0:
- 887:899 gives 1.73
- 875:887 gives 1.74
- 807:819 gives 1.67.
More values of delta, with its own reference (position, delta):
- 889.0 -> -105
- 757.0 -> 77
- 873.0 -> 27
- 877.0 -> 44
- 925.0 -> -84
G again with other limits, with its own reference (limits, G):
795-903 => 821.0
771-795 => 773.0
